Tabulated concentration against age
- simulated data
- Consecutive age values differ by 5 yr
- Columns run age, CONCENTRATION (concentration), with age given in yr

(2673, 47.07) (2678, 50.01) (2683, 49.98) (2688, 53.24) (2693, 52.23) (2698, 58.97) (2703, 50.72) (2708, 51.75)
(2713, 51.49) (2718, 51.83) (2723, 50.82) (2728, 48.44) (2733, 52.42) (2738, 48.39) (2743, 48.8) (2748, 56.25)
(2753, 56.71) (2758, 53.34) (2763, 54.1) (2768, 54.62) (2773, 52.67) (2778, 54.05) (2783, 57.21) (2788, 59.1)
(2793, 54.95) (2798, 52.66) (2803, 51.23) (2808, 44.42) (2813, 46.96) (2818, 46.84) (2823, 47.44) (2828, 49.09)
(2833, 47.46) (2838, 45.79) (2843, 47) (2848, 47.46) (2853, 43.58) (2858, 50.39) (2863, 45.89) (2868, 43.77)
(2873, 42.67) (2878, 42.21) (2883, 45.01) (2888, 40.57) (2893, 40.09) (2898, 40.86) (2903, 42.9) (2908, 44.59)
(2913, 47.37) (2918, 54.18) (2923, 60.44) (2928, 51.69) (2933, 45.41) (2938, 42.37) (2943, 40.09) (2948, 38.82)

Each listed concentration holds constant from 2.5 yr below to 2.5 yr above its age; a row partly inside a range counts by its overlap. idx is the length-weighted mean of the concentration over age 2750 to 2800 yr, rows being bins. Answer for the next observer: 55.0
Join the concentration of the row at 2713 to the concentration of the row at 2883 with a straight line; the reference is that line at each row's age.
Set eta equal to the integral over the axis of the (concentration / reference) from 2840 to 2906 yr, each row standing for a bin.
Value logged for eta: 64.0 yr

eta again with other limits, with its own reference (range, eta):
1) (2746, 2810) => 70.5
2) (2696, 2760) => 65.7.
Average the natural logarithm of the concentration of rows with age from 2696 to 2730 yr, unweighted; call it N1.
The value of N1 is 3.95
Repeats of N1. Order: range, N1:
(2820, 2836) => 3.87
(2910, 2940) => 3.91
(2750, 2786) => 4.00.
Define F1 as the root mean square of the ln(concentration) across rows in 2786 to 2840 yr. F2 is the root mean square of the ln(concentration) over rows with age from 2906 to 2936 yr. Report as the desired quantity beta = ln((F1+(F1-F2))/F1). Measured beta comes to -0.005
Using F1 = 3.90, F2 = 3.92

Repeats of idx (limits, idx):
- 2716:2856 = 50.8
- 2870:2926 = 45.6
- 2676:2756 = 52.0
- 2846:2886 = 45.0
